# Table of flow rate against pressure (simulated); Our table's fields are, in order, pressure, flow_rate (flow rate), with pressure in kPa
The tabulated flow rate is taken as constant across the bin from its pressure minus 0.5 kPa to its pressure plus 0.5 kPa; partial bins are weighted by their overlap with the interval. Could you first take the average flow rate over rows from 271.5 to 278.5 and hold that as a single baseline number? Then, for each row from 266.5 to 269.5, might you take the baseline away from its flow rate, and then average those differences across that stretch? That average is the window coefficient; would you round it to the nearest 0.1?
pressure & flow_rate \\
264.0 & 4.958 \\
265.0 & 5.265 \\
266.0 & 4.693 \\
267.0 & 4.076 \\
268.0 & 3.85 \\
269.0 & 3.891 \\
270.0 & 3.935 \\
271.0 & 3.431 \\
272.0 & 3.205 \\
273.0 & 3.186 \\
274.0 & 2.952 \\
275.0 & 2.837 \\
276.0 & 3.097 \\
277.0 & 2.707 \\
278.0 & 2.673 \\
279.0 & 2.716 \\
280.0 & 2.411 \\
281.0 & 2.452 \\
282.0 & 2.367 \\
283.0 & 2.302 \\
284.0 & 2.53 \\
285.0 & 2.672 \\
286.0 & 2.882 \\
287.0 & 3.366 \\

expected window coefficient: 1.0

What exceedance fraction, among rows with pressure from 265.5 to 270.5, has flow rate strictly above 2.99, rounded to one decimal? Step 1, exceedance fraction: 1.0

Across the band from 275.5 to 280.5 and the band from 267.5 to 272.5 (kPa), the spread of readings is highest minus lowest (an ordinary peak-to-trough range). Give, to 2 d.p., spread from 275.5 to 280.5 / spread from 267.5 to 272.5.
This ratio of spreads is 0.94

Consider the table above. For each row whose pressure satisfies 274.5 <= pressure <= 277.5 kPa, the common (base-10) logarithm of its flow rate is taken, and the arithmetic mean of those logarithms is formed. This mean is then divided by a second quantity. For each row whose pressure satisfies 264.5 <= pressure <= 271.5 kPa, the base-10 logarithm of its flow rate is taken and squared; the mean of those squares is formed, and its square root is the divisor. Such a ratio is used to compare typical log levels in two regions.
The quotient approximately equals 0.74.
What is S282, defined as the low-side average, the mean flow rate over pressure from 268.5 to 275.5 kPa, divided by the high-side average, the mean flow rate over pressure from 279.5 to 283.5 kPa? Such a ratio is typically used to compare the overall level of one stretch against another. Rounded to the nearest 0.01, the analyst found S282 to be 1.41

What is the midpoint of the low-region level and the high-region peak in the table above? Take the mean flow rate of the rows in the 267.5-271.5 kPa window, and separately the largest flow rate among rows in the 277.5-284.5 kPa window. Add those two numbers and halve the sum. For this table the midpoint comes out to 3.2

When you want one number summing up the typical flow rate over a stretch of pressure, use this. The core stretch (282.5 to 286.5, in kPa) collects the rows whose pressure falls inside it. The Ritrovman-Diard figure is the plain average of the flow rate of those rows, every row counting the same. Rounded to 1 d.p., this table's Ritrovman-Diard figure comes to 2.6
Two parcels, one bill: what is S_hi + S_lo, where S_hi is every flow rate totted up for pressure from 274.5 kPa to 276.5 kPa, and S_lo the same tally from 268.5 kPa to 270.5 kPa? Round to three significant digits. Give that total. 13.8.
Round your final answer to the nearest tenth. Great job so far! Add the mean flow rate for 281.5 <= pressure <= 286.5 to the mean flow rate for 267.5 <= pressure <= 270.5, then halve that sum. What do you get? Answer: 3.2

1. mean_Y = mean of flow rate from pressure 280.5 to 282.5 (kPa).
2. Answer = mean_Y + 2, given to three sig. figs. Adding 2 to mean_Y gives 4.41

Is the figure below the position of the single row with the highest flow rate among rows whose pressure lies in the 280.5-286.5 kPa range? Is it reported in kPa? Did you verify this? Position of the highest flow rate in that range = 286.0 kPa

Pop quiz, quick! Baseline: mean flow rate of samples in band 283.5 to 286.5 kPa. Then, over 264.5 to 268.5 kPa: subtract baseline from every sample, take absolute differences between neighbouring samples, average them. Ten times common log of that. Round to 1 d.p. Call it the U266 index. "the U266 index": -3.3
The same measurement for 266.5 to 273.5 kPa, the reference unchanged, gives -7.5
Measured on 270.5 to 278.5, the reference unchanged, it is -7.4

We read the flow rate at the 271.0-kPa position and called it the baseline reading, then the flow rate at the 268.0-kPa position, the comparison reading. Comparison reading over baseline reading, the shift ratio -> 1.12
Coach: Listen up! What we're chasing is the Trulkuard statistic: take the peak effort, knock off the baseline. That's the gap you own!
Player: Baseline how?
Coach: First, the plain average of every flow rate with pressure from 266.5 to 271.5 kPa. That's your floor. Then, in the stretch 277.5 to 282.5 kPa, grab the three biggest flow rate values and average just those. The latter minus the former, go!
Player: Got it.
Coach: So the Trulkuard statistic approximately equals -1.22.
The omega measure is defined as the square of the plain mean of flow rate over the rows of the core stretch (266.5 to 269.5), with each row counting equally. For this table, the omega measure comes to 16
